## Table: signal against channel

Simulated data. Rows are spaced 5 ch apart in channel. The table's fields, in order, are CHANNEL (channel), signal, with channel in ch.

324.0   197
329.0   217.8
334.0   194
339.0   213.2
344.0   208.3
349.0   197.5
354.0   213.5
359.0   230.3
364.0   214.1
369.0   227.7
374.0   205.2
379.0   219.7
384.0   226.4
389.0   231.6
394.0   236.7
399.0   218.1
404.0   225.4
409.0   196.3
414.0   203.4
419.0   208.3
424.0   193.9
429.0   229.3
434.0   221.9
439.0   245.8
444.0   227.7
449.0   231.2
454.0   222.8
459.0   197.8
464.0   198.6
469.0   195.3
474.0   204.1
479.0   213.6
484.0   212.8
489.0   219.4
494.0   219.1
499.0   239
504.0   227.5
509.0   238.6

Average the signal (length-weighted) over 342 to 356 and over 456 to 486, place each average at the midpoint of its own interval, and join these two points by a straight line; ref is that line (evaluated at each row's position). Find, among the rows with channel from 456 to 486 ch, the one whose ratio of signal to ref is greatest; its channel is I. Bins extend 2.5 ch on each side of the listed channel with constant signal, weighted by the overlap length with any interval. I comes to 479.0 ch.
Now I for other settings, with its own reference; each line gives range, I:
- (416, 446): 439.0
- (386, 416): 394.0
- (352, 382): 359.0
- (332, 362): 359.0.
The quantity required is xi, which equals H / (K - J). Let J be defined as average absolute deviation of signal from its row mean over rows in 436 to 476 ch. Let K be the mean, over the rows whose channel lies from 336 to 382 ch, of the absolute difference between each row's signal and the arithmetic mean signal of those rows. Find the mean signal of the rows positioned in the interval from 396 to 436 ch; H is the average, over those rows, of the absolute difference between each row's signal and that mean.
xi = -1.3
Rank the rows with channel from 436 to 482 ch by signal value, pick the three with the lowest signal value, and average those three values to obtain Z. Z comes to 197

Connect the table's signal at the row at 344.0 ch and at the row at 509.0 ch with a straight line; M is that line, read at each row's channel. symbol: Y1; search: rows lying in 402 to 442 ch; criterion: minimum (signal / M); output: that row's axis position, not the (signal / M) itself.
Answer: 424.0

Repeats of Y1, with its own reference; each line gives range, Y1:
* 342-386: 349.0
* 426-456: 454.0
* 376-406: 399.0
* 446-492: 469.0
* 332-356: 334.0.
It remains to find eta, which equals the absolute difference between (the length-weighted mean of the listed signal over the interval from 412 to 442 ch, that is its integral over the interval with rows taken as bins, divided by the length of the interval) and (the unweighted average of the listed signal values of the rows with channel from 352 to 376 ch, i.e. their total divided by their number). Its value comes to 0.7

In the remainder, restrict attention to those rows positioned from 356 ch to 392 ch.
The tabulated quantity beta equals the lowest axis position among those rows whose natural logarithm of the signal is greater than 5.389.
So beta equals 359.0 ch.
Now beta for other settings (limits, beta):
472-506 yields 489.0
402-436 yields 404.0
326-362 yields 359.0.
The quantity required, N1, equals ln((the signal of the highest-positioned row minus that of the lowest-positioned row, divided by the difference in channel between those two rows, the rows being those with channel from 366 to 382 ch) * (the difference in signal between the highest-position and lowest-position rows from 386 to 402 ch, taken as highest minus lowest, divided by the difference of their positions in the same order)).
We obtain 0.1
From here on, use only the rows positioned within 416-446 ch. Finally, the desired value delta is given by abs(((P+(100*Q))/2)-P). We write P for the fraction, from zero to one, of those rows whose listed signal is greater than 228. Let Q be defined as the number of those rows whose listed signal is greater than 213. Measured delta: 200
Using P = 0.33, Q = 4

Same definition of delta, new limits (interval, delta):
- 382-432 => 300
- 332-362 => 150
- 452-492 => 150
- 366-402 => 300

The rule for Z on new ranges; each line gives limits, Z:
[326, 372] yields 200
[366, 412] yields 207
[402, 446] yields 198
